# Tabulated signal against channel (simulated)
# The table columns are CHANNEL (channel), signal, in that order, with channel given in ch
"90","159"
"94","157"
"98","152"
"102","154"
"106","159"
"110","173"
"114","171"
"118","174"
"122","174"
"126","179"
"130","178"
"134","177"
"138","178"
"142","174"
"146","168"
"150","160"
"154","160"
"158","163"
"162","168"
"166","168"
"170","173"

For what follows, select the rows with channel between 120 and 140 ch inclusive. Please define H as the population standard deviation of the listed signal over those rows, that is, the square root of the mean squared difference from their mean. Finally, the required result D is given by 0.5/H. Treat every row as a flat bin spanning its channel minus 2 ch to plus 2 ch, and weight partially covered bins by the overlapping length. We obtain 0.29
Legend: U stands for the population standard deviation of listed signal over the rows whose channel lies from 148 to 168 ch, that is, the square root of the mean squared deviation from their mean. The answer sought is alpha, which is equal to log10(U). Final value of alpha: 0.56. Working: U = 3.6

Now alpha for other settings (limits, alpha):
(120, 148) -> 0.55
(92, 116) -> 0.91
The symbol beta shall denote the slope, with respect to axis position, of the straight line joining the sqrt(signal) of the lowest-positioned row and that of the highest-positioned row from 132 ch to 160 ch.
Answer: -0.022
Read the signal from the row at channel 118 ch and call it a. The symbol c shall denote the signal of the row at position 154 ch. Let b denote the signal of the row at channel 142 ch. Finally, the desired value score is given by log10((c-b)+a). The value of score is 2.20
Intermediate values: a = 174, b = 174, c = 160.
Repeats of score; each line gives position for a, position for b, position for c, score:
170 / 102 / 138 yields 2.29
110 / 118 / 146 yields 2.22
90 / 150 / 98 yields 2.18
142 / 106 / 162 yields 2.26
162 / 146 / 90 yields 2.20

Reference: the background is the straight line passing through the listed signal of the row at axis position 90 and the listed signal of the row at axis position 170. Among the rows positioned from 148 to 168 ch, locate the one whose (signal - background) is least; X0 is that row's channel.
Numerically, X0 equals 154 ch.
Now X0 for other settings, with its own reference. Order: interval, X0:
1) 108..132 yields 114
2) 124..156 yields 154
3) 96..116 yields 98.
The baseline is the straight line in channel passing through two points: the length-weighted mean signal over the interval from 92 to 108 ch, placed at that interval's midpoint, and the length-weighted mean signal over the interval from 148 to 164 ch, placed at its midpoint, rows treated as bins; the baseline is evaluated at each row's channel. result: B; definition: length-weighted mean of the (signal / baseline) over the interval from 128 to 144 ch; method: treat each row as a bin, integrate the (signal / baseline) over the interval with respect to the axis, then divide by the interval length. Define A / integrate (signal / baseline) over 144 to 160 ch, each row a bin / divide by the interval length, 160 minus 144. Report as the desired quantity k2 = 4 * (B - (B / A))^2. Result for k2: 0.0001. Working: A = 1.00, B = 1.10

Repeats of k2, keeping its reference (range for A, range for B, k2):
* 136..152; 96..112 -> 0.0113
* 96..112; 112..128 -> 0.0023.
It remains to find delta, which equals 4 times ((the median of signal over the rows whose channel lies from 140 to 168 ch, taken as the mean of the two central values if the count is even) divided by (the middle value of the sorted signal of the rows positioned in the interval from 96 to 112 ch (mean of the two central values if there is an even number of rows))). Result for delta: 4.29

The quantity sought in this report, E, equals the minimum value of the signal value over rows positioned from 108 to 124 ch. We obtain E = 171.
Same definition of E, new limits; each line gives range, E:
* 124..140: 177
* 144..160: 160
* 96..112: 152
